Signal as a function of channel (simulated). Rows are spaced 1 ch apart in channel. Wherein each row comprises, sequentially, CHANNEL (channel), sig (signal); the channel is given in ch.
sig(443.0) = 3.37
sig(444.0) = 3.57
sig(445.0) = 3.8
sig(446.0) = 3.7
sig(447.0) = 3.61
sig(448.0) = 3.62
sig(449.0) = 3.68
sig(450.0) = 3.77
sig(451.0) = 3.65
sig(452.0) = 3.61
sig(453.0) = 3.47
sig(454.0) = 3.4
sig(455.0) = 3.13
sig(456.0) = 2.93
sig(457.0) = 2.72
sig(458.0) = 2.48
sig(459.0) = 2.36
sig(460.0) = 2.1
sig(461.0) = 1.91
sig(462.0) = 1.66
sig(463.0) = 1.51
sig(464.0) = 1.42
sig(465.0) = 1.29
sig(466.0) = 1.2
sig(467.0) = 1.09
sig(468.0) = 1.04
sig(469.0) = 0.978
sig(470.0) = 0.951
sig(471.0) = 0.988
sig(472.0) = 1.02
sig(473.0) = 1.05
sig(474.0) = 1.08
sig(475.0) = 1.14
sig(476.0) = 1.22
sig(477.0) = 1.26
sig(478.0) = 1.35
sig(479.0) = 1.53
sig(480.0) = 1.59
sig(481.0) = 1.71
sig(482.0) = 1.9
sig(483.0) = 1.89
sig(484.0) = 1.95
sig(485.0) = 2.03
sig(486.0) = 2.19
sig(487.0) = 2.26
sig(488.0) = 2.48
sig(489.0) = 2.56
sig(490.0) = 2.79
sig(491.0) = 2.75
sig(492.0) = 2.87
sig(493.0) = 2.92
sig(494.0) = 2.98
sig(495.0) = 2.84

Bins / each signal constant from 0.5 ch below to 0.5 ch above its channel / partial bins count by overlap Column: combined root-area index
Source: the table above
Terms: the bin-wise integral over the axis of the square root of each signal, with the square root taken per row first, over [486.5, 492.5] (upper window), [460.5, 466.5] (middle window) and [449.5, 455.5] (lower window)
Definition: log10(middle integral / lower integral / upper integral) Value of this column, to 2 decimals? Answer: -1.17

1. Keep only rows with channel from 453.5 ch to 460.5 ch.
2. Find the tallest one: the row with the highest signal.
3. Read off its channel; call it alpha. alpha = 454.0 ch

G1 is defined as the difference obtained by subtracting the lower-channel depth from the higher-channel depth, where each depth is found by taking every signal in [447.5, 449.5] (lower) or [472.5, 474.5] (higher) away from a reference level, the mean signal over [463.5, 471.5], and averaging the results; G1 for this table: 2.6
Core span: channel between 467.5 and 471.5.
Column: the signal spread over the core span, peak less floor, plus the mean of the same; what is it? 1.1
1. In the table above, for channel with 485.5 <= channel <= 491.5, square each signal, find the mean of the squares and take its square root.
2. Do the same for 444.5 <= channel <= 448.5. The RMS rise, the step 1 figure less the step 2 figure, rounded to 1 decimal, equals -1.2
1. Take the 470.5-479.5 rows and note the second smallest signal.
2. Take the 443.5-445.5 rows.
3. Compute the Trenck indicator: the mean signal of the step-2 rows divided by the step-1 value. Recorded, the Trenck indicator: 3.6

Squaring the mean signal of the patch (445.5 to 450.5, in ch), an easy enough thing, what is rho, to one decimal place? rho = 13.5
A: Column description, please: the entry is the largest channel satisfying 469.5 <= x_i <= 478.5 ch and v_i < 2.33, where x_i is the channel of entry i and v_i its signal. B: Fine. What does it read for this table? 478.0 ch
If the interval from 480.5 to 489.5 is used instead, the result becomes 487.0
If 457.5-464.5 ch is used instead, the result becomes 464.0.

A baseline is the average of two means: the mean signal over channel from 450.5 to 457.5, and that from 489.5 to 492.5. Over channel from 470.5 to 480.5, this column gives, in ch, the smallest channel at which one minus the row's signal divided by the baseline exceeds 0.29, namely 471.0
